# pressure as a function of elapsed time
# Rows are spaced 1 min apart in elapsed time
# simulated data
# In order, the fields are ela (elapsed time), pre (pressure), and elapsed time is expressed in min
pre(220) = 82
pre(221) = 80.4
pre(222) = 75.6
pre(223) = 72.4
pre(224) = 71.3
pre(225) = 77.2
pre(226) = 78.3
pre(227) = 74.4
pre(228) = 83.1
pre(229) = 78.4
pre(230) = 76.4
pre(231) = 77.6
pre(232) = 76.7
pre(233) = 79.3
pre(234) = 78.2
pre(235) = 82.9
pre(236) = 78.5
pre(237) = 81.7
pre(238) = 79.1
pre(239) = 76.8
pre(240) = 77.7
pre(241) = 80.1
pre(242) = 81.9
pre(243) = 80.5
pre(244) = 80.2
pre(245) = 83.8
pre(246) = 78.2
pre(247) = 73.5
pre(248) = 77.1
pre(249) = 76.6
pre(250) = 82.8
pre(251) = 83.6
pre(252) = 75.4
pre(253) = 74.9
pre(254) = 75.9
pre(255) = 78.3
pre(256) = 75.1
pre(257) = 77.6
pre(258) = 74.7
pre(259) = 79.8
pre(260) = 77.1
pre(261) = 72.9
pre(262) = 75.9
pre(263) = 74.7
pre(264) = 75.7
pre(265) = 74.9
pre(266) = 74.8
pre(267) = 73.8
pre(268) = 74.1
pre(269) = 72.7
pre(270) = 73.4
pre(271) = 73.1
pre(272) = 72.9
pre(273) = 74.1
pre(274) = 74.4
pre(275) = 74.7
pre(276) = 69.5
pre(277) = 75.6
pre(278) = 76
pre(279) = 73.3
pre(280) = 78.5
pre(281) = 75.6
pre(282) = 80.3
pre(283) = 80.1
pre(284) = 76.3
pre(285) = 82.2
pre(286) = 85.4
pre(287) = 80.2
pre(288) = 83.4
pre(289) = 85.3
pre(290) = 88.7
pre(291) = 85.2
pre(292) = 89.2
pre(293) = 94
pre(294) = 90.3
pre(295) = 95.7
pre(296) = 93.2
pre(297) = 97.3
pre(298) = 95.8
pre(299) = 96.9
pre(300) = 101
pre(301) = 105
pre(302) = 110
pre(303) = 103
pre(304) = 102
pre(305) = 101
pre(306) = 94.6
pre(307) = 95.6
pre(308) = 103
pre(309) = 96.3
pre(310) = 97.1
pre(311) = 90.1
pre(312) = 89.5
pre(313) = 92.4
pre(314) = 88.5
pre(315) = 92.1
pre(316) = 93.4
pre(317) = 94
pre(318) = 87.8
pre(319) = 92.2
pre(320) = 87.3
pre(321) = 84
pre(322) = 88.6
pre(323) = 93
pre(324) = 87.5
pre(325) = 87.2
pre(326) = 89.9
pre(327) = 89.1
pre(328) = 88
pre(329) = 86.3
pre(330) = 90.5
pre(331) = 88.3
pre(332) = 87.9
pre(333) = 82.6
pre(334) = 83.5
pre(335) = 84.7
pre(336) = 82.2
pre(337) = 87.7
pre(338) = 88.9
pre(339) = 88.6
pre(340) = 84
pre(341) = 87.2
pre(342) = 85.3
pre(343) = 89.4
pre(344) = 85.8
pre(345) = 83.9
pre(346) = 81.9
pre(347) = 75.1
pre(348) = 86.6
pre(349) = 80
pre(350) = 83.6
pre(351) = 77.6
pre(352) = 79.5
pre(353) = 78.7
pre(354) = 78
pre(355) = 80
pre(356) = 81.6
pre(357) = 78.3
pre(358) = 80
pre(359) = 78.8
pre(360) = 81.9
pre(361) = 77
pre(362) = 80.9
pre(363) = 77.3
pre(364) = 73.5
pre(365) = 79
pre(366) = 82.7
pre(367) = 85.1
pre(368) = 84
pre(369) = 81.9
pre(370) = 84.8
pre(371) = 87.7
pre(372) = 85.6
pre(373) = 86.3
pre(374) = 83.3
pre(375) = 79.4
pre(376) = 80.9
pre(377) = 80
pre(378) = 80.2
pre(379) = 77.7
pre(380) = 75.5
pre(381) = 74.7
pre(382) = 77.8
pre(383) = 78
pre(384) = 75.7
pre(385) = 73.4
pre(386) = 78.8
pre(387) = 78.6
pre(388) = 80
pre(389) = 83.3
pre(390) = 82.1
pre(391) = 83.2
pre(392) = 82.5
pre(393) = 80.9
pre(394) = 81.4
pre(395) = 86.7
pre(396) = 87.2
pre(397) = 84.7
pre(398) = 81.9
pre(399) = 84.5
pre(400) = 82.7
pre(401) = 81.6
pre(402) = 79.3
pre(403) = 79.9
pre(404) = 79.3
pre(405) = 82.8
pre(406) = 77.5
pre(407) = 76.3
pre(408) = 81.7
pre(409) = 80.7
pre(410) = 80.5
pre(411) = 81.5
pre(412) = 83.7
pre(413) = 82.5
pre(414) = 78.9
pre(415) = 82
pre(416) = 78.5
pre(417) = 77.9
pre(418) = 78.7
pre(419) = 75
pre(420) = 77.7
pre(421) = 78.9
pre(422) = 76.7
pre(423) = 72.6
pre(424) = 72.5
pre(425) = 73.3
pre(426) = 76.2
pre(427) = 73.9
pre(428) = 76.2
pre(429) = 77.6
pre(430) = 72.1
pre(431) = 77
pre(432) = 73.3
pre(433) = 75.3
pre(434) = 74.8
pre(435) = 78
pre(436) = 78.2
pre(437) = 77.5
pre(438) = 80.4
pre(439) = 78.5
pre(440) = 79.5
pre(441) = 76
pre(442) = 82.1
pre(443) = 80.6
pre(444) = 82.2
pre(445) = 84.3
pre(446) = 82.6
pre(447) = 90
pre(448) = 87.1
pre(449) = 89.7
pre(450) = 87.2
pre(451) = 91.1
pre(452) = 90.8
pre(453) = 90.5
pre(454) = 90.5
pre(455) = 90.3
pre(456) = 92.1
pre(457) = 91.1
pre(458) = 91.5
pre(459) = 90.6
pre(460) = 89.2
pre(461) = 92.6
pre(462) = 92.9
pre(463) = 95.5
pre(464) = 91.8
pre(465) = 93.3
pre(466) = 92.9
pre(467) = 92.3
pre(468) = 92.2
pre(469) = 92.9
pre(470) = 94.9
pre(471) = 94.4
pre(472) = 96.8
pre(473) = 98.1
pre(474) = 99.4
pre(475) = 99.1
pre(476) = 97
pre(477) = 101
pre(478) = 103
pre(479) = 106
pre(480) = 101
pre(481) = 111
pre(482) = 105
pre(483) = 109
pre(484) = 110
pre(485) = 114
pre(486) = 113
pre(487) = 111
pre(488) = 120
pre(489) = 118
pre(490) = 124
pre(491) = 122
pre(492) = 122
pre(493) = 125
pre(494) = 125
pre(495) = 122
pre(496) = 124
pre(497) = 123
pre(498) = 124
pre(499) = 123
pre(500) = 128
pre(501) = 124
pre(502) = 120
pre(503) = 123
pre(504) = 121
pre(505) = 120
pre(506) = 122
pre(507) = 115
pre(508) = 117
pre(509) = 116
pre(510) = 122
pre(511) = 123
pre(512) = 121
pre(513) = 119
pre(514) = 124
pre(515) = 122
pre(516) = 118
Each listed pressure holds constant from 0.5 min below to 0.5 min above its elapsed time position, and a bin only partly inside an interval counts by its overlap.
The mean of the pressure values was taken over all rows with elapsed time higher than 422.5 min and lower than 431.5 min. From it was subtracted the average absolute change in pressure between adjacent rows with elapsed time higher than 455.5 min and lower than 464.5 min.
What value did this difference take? 73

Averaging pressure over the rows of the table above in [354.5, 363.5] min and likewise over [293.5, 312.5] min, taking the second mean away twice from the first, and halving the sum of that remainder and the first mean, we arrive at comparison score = -18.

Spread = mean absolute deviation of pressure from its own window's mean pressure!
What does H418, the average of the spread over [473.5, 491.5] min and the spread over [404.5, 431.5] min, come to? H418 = 4.7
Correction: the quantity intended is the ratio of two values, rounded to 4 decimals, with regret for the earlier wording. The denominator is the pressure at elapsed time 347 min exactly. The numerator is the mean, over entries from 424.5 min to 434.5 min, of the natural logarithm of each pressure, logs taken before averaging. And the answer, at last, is 0.0575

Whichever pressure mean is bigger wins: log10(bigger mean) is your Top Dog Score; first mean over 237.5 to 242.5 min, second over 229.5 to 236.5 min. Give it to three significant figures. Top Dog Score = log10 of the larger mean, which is 1.90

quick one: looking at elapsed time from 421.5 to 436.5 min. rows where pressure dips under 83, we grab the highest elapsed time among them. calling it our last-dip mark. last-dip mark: 436 min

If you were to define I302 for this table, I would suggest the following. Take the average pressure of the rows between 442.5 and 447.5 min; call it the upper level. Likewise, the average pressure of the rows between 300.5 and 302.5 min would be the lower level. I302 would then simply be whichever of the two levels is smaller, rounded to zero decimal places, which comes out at 84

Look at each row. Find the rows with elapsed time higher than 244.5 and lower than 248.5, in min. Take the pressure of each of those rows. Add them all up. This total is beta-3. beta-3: 313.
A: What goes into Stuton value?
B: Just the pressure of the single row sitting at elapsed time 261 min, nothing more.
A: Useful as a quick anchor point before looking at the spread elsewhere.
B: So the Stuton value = 72.9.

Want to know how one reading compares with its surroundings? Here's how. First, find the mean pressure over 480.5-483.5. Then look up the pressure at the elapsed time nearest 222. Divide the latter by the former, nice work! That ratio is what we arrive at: 0.70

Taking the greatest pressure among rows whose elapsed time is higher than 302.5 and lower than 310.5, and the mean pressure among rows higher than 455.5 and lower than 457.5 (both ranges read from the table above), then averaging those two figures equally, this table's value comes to 97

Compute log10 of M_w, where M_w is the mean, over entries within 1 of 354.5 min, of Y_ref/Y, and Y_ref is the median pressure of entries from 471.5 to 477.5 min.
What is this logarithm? 0.096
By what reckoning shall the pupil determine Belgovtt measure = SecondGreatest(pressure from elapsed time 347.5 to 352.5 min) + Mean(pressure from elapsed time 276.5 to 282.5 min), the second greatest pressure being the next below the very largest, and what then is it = 160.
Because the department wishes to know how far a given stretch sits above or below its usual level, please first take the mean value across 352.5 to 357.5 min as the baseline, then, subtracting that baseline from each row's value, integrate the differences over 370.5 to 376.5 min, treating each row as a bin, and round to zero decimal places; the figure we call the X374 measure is 27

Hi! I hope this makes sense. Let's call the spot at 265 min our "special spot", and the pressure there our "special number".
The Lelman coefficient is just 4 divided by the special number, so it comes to 0.053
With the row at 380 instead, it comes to 0.053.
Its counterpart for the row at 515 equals 0.033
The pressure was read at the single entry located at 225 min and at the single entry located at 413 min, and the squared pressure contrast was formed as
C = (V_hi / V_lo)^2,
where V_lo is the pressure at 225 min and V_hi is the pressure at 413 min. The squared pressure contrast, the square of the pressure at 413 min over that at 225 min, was 1.14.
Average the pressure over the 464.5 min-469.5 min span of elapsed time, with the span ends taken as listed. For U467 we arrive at 93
